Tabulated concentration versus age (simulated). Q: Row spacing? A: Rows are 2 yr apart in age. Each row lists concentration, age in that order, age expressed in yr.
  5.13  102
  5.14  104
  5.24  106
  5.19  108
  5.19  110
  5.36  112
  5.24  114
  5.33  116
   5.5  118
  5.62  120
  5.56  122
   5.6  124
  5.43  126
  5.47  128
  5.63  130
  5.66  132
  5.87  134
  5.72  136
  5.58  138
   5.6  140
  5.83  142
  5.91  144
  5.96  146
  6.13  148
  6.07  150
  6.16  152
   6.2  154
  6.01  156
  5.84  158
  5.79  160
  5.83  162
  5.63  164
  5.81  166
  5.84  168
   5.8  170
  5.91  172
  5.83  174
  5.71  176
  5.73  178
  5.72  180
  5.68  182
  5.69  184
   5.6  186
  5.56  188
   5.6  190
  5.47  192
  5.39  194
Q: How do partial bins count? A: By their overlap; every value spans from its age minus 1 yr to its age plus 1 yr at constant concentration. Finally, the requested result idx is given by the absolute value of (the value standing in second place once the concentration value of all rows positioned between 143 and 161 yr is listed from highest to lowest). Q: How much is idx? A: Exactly 6.16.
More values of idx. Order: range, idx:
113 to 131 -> 5.62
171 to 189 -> 5.83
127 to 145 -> 5.87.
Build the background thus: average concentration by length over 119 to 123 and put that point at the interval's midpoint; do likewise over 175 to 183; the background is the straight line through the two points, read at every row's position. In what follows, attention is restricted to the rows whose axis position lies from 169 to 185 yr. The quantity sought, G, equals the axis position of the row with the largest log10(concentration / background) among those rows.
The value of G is 172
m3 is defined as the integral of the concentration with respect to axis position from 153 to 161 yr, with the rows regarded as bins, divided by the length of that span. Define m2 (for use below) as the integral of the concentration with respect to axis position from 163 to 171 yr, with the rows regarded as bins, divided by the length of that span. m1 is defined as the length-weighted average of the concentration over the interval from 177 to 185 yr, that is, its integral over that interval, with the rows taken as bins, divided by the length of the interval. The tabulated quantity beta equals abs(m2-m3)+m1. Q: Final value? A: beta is 5.9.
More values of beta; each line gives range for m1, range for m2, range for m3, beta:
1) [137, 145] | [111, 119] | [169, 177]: 6.2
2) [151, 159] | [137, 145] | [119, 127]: 6.2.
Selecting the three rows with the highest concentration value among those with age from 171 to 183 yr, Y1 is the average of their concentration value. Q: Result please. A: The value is 5.8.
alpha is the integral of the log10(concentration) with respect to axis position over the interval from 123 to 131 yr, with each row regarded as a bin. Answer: 6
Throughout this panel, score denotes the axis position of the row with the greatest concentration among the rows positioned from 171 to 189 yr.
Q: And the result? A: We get 172 yr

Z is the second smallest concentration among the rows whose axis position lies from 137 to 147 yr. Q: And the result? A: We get 5.6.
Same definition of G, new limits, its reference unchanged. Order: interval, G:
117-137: 134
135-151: 148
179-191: 180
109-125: 120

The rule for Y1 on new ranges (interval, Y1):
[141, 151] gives 6.1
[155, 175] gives 5.9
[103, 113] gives 5.3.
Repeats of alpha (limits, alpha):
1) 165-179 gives 11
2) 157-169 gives 9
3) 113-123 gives 7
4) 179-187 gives 6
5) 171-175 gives 3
